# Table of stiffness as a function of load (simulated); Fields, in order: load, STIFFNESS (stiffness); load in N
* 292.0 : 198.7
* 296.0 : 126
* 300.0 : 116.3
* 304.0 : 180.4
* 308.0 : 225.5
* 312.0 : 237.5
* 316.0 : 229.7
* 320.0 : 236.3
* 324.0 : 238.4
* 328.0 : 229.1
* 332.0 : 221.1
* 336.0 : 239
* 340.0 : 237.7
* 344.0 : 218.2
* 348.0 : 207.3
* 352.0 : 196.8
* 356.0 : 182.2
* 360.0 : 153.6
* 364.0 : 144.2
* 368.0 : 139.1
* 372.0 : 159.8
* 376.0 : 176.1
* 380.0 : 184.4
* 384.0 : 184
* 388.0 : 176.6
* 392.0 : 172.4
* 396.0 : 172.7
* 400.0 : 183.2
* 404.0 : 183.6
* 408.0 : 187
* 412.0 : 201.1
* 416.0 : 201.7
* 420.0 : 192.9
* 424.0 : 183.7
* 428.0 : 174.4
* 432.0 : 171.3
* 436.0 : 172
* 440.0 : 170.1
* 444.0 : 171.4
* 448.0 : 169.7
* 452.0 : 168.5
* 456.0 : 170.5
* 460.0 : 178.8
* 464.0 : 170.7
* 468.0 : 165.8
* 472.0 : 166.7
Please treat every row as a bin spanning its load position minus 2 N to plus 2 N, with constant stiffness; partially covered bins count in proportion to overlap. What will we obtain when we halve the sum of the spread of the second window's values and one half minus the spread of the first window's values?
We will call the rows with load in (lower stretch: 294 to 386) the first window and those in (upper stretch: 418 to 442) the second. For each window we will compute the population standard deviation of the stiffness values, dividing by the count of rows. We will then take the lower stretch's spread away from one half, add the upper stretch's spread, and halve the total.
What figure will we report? -15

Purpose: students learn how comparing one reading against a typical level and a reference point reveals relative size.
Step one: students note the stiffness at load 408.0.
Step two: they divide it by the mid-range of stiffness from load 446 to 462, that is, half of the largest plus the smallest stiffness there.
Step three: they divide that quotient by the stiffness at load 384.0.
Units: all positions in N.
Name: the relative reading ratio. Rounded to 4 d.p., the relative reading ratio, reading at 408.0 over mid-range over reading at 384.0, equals 0.0059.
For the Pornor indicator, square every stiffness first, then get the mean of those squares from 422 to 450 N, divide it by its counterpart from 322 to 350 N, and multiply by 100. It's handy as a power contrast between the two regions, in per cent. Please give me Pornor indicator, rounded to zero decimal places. 58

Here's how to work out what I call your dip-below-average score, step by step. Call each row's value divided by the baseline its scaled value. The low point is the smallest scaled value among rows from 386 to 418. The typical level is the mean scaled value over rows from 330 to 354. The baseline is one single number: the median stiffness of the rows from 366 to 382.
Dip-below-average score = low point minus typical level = -0.3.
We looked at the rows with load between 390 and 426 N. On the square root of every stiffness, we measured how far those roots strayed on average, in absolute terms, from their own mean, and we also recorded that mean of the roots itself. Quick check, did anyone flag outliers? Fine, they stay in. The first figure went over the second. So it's 0.022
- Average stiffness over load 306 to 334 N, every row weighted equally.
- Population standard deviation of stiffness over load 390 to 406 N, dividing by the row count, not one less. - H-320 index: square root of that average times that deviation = 35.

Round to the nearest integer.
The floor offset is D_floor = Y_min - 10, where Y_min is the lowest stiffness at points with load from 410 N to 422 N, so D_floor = 183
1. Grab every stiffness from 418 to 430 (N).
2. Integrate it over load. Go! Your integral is 2204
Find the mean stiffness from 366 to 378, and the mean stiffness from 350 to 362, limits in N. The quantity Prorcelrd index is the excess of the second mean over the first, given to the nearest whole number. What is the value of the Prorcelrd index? 19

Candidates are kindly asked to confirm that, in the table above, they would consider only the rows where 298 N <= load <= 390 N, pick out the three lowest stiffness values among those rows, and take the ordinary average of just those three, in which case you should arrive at 133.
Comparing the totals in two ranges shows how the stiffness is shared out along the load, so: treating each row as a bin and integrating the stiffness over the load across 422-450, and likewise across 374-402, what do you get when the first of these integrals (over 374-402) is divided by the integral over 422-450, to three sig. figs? 1.03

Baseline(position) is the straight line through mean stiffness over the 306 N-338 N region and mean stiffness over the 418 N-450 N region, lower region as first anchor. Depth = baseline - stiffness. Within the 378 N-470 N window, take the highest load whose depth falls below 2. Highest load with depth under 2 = 468.0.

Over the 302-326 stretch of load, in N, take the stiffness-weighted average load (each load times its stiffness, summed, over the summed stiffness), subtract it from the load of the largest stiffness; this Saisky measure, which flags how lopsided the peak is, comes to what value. 9.5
